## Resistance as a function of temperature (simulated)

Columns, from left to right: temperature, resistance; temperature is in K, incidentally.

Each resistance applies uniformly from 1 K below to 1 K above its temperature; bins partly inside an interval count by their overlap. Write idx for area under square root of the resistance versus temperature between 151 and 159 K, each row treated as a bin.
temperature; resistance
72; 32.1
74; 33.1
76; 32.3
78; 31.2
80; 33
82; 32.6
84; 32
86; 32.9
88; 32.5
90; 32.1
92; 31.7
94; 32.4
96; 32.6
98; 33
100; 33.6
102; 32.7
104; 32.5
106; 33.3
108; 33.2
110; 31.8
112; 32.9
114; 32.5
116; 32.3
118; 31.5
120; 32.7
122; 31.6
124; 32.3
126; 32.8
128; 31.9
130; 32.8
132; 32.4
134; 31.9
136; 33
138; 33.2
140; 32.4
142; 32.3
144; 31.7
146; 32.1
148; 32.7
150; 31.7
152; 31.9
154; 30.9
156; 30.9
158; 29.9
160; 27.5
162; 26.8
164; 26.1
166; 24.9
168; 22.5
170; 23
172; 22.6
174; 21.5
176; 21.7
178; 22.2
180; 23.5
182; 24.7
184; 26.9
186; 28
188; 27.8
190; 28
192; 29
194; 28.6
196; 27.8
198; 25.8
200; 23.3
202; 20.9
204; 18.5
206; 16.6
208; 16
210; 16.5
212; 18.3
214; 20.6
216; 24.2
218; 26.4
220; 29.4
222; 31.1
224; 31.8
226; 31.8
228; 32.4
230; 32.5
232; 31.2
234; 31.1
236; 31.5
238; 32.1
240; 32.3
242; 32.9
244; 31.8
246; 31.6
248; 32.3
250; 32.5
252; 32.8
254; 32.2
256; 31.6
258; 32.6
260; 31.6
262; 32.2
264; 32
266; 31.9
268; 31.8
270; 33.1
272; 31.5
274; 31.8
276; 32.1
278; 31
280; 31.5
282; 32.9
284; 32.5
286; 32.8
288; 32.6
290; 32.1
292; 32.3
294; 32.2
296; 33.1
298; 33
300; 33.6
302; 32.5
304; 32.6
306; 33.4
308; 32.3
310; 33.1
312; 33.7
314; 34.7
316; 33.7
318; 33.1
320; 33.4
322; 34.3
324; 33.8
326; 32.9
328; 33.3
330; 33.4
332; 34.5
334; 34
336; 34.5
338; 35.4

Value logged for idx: 44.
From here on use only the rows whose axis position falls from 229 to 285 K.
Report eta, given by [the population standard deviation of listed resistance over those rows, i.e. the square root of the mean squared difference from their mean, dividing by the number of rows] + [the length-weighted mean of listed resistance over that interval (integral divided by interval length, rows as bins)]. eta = 32.6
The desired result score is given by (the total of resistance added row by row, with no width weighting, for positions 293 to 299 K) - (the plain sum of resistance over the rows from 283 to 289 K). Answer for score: 0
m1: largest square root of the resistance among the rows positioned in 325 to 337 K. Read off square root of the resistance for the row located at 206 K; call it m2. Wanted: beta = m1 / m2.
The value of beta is 1.442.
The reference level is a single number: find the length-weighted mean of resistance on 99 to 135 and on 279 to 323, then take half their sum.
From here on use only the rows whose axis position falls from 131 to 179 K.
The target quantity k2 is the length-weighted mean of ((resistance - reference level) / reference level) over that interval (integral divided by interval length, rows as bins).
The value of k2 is -0.13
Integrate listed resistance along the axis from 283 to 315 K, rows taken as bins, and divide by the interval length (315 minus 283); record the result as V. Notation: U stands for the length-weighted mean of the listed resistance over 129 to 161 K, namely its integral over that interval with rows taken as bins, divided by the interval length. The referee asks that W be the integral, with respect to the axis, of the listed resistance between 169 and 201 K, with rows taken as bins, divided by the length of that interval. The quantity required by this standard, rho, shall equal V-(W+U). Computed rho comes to -24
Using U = 31.7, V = 33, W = 25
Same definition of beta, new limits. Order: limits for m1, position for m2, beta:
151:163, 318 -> 0.982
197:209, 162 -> 0.981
